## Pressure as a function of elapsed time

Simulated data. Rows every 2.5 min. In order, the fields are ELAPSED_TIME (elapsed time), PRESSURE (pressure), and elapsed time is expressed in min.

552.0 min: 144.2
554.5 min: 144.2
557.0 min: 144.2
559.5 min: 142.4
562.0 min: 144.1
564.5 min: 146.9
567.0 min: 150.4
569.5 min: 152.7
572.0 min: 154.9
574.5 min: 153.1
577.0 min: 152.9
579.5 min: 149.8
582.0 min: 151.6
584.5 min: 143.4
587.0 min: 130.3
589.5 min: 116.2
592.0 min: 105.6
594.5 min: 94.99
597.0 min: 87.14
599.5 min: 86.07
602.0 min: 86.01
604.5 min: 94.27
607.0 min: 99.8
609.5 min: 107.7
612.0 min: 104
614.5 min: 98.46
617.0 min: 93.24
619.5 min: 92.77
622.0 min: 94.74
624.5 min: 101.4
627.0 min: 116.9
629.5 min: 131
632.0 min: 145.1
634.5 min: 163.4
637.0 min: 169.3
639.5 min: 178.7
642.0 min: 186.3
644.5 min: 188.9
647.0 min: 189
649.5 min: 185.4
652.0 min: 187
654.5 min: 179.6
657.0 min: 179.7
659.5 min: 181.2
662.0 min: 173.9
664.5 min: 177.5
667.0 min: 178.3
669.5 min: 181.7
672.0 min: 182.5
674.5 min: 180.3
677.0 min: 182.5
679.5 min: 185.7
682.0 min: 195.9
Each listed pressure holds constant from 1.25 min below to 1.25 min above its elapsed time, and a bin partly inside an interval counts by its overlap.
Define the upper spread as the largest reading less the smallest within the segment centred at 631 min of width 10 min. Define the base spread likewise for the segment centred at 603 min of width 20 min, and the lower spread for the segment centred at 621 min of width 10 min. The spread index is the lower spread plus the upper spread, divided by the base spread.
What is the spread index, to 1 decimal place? 2.5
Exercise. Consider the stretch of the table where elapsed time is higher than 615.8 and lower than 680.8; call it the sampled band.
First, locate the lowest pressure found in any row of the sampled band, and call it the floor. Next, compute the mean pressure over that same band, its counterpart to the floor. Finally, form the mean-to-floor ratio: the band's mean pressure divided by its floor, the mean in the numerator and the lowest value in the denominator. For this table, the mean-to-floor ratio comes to 1.74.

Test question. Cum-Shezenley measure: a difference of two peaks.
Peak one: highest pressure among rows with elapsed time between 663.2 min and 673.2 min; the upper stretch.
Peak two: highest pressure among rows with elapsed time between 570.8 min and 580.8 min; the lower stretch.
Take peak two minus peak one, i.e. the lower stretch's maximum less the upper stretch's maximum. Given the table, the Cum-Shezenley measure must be -28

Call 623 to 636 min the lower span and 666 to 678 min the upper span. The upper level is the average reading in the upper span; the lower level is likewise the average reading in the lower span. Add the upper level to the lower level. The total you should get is 313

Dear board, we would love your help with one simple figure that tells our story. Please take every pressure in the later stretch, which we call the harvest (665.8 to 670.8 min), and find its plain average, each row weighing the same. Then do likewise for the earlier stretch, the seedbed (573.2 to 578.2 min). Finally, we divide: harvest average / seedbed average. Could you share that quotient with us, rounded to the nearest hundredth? 1.18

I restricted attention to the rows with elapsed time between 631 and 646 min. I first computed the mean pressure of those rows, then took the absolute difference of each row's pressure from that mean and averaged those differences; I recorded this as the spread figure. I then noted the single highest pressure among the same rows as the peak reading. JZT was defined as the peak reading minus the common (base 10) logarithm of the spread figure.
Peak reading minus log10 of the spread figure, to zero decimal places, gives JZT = 188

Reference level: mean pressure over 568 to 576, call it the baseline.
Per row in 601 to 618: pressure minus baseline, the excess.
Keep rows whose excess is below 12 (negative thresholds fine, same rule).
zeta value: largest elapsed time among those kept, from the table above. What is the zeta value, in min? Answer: 617.0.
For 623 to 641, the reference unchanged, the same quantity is 634.5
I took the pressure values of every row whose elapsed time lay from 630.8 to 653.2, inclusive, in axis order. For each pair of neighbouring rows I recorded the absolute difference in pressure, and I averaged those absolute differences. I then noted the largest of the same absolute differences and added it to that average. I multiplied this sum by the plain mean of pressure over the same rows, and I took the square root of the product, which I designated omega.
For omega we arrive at 66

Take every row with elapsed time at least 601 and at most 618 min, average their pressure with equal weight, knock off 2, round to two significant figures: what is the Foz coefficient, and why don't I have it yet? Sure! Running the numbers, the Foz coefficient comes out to 96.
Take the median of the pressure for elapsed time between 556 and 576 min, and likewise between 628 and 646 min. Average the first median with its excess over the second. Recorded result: 64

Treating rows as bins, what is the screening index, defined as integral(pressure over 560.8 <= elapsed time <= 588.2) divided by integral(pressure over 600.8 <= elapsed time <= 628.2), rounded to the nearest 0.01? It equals 1.50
